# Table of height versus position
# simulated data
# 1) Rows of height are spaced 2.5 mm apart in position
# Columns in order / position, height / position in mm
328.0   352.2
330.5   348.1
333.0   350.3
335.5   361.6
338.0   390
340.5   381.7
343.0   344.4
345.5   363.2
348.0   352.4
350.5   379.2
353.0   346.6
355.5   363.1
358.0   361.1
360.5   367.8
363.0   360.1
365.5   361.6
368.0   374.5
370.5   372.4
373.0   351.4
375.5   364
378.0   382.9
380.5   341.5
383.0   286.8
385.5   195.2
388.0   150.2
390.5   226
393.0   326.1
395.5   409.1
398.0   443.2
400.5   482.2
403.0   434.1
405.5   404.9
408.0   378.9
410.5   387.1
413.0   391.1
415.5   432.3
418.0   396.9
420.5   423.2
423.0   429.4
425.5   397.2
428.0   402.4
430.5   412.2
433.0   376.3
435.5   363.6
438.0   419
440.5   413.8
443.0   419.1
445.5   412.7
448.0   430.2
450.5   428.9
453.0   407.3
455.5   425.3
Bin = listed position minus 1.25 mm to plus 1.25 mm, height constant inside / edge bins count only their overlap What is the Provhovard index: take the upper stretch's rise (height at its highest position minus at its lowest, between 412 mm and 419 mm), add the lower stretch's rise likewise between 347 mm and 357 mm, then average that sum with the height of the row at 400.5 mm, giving 249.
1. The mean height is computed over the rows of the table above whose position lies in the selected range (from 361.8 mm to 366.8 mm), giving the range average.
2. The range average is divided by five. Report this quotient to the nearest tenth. 72.2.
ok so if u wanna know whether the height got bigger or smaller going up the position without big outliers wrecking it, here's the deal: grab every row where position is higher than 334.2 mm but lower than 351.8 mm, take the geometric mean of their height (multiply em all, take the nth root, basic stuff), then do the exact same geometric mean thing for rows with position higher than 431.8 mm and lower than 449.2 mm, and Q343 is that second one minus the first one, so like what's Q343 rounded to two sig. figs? 37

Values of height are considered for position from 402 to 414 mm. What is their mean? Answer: 399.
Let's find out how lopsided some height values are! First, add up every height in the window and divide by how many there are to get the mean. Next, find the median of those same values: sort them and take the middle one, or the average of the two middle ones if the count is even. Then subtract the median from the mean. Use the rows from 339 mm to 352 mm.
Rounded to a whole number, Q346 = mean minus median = 1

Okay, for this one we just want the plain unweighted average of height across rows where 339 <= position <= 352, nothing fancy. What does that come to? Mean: 364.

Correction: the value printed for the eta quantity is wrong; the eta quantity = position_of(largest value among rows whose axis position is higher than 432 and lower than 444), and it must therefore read 443.0 mm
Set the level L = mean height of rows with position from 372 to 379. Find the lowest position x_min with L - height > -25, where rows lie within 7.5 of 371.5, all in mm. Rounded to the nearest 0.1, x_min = 365.5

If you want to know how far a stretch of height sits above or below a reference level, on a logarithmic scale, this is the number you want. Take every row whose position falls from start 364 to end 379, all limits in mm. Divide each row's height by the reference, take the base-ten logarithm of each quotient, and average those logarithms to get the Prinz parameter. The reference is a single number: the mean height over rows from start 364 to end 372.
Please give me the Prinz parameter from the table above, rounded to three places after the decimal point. -0.002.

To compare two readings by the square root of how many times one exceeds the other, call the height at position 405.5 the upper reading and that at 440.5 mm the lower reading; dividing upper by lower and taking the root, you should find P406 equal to 0.99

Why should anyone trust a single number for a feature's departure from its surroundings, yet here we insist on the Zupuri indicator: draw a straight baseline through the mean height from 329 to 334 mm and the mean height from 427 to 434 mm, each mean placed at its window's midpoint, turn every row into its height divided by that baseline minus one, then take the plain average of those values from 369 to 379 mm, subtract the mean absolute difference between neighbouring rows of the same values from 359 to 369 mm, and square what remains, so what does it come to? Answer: 0.001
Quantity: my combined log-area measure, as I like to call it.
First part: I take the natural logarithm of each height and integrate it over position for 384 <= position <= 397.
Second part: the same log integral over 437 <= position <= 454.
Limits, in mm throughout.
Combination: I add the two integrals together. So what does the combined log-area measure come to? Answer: 174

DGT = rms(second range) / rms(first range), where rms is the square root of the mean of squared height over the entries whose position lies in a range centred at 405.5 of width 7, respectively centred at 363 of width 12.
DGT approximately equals 1.11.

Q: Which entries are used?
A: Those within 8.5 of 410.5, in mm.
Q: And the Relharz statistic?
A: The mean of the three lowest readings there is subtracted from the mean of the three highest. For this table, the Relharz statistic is 38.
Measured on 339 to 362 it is 28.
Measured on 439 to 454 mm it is 15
